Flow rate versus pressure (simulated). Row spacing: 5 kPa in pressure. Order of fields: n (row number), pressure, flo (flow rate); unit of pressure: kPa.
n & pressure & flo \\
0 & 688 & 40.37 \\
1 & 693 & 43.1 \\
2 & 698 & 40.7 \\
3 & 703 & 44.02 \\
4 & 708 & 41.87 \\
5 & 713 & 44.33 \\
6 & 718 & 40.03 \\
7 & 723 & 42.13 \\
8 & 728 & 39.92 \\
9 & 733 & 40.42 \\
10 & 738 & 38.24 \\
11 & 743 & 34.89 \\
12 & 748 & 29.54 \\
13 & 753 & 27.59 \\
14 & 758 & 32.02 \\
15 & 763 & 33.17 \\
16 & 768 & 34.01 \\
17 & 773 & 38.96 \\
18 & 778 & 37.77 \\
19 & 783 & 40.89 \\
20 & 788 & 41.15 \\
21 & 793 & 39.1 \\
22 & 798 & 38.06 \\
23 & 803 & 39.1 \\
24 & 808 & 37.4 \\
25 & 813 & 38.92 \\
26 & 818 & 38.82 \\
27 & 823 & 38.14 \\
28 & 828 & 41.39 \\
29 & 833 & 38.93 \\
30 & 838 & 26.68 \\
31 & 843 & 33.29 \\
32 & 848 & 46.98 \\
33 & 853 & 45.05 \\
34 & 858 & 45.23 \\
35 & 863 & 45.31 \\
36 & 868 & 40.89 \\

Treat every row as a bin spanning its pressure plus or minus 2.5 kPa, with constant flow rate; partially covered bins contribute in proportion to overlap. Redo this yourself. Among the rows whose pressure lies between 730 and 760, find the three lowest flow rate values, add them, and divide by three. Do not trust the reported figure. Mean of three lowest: 30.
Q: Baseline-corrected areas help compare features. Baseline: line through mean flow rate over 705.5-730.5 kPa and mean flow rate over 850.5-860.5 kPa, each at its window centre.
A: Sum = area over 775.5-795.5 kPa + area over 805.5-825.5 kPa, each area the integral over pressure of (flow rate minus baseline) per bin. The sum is -189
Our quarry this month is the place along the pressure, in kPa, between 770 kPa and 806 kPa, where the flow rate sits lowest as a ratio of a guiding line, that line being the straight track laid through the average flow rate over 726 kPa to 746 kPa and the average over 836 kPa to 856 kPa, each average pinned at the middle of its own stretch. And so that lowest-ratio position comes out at 778 kPa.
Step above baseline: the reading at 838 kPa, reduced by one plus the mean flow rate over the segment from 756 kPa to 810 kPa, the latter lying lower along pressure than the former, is -12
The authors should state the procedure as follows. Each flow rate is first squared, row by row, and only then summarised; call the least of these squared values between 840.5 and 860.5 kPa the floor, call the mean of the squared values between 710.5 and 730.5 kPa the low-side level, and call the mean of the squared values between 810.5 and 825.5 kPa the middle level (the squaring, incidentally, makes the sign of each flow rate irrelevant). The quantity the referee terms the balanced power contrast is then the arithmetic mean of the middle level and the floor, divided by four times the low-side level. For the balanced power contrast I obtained 0.19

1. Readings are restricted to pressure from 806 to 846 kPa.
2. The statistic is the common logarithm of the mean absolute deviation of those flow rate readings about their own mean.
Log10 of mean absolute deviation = 0.53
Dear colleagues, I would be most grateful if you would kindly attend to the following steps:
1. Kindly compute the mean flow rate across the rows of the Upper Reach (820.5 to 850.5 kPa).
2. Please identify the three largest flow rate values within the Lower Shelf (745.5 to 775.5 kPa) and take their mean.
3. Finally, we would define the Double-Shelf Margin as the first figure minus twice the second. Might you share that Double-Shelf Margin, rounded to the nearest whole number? -33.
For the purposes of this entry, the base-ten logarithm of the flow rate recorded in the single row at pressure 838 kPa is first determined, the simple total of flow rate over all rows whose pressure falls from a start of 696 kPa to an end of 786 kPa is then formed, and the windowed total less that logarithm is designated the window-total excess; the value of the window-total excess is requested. 679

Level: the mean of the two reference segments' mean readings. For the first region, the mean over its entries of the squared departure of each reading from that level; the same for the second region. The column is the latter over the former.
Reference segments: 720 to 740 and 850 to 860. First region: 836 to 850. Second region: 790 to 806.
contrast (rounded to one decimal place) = 0.1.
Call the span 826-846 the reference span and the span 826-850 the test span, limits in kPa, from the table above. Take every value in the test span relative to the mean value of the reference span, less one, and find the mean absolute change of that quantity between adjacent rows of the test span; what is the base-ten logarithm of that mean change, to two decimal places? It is -0.60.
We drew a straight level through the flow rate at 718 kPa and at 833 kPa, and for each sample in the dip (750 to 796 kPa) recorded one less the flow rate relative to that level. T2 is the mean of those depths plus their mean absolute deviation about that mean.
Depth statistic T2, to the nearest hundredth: 0.19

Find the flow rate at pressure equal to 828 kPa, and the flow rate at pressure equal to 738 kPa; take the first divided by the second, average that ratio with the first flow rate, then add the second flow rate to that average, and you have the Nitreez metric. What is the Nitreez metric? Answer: 59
